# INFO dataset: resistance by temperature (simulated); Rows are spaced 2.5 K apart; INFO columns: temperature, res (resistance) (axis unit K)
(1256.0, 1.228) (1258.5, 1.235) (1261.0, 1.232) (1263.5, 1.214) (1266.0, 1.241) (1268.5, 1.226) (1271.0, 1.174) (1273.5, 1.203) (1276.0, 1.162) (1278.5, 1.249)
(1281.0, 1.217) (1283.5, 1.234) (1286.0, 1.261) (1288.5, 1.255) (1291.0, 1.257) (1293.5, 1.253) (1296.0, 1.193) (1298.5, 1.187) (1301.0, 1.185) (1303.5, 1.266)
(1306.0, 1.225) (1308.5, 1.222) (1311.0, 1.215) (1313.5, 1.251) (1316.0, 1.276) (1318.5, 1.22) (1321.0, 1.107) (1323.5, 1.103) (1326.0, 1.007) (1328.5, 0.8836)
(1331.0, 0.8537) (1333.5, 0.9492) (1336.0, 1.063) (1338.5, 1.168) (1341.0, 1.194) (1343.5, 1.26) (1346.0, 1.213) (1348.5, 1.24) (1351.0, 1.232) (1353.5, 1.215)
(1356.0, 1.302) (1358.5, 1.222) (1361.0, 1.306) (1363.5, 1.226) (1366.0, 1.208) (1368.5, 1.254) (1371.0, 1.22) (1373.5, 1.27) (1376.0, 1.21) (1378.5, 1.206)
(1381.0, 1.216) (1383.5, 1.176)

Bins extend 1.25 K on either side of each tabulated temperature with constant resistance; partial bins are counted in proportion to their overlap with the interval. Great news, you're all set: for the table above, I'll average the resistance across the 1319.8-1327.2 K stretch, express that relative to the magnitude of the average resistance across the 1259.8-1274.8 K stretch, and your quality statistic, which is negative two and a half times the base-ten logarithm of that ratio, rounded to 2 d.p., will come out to 0.14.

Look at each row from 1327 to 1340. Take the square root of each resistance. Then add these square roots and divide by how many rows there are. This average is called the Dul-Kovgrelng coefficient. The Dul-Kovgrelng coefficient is 0.99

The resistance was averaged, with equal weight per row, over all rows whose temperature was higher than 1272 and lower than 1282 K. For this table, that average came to 1.21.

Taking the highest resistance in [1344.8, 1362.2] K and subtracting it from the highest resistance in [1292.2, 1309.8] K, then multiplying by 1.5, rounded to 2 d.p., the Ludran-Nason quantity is -0.06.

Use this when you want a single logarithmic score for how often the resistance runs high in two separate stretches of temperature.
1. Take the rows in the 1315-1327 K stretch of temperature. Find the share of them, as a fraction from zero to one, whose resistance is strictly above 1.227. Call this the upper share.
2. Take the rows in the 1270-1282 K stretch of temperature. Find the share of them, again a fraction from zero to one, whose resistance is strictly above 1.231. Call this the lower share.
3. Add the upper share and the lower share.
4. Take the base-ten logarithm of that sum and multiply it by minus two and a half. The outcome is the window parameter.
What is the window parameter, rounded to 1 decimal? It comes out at 1.0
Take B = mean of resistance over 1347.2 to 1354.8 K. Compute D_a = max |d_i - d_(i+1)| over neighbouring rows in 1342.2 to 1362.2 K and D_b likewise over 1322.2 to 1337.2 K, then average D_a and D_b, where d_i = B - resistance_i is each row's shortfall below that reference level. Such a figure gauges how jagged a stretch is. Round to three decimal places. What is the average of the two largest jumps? 0.105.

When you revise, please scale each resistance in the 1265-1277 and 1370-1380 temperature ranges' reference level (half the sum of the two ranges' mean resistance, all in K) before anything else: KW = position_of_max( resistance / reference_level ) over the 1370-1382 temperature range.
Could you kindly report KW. 1373.5 K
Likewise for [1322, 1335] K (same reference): 1323.5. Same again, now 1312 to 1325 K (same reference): 1316.0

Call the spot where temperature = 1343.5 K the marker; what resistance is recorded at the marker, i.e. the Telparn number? 1.26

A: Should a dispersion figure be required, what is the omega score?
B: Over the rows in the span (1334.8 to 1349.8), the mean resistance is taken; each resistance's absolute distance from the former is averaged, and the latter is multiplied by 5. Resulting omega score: 0.247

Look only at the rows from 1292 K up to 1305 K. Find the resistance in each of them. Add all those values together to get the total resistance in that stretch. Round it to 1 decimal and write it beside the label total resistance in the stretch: 6.1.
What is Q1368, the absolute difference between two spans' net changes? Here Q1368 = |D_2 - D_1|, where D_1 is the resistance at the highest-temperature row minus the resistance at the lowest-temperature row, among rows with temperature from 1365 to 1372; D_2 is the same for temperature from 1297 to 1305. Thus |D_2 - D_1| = 0.067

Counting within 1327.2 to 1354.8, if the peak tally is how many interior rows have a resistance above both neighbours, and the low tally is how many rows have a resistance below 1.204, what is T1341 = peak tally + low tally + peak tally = 10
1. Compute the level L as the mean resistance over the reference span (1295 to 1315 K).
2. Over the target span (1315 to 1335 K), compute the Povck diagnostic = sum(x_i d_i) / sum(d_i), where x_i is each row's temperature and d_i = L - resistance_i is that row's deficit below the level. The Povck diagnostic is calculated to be 1329.3 K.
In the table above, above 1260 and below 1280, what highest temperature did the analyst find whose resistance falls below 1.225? 1276.0 K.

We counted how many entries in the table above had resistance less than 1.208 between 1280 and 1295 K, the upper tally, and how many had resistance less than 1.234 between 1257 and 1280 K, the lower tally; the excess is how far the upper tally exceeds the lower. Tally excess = -6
